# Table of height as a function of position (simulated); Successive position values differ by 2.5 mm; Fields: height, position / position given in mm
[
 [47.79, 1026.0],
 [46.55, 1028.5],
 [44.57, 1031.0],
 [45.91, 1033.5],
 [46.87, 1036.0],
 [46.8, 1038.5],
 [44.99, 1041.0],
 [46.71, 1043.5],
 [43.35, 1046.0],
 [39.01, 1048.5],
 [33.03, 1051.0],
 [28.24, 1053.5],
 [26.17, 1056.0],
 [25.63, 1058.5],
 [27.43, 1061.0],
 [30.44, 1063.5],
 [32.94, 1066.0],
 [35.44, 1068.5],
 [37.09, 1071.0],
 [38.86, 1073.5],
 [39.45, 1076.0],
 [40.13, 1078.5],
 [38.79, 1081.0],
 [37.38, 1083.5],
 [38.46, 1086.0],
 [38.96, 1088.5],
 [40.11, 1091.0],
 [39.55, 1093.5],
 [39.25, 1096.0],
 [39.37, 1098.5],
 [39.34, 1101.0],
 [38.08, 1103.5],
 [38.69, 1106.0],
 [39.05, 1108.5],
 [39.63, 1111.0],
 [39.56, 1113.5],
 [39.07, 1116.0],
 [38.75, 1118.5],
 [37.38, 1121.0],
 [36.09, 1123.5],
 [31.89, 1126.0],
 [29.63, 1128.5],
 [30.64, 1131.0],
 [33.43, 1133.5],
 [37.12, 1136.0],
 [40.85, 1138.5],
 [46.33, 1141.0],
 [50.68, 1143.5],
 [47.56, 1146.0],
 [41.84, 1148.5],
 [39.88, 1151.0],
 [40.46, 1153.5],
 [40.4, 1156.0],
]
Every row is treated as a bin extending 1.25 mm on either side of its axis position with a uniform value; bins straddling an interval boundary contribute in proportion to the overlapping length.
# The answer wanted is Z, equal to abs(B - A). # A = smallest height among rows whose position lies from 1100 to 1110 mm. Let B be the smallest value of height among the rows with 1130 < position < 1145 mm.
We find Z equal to 7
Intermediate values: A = 38.08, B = 30.64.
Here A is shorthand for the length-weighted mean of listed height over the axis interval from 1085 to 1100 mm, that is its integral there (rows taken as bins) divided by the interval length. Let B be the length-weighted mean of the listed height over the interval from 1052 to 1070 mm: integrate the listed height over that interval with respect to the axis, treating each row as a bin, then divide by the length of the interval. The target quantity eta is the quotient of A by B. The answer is 1.3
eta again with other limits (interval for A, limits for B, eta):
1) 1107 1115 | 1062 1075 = 1.1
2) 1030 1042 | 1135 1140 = 1.2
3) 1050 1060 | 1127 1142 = 0.8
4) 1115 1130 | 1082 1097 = 0.9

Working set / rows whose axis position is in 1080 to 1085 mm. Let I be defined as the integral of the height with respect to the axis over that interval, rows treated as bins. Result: 190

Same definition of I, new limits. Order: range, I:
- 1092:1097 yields 197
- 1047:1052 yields 183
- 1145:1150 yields 222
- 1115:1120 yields 194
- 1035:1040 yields 234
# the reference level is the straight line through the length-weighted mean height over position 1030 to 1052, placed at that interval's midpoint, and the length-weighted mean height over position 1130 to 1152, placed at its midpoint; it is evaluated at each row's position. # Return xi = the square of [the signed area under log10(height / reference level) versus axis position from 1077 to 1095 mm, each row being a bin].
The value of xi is 0.4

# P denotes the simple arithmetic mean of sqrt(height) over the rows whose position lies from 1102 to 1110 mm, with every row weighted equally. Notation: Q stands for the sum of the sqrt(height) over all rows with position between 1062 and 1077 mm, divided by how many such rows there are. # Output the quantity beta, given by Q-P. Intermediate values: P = 6.2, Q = 5.97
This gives -0.2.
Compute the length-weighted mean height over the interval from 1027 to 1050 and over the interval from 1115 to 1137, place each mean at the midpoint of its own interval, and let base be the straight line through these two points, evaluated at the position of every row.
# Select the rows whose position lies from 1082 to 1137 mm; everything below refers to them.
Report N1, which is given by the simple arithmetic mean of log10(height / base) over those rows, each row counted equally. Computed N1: 0.01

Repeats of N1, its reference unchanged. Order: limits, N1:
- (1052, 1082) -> -0.10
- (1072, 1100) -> 0.00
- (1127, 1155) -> 0.08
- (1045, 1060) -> -0.13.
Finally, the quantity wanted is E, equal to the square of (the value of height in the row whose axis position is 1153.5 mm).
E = 1637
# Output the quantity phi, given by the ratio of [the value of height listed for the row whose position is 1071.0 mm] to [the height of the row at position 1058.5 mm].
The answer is 1.45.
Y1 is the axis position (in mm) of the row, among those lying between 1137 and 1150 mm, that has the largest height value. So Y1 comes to 1143.5 mm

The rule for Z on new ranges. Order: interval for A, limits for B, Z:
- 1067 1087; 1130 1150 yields 5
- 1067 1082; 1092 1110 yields 3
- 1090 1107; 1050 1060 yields 12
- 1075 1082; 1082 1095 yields 1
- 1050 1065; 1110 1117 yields 13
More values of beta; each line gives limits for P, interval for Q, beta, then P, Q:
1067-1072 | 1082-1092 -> 0.2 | 6.0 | 6.22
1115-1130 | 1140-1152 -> 0.8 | 5.9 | 6.72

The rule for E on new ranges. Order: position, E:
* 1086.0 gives 1479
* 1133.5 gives 1118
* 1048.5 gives 1522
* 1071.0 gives 1376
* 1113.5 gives 1565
